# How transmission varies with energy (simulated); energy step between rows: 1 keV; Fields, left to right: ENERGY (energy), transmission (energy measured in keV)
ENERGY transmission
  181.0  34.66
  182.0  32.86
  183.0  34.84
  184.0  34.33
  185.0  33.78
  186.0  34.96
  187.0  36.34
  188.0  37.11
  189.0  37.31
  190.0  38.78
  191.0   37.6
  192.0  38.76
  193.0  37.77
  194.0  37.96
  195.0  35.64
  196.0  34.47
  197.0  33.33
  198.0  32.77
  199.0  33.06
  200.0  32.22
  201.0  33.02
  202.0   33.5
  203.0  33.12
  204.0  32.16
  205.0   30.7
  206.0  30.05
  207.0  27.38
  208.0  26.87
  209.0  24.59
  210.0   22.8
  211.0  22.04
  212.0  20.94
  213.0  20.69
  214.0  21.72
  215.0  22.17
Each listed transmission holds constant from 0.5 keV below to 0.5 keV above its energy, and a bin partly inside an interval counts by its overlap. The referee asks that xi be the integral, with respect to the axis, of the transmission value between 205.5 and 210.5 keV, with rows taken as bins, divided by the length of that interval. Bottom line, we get 26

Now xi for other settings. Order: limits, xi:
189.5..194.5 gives 38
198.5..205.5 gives 33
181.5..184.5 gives 34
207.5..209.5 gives 26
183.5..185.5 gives 34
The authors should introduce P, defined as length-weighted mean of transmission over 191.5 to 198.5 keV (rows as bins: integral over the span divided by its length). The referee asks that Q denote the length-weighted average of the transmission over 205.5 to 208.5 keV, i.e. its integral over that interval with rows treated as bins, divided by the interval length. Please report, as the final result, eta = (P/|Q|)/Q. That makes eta 0.045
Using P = 35.8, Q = 28.1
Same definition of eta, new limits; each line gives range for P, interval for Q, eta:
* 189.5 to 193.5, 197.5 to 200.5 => 0.036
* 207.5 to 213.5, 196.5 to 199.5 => 0.021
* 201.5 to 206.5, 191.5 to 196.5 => 0.023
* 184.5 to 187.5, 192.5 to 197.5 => 0.027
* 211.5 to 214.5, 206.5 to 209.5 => 0.031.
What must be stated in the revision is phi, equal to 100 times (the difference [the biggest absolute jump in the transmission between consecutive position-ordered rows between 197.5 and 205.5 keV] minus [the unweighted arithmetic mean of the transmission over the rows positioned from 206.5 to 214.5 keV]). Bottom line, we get -2192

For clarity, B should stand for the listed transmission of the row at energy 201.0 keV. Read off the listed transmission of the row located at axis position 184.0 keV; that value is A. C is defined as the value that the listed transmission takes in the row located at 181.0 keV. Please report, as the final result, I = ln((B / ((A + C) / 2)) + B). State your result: 3.53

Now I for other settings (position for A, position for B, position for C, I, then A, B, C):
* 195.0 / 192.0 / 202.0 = 3.69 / 35.64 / 38.76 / 33.5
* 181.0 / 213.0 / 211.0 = 3.06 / 34.66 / 20.69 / 22.04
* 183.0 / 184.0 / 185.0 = 3.56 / 34.84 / 34.33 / 33.78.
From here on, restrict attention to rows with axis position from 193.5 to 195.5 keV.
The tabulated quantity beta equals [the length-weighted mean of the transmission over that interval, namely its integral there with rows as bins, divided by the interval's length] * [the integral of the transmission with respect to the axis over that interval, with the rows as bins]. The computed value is 2708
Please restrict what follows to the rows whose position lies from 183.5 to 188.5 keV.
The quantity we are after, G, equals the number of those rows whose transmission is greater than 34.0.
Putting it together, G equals 4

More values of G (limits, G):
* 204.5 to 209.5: 0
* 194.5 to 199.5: 2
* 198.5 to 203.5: 0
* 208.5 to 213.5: 0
